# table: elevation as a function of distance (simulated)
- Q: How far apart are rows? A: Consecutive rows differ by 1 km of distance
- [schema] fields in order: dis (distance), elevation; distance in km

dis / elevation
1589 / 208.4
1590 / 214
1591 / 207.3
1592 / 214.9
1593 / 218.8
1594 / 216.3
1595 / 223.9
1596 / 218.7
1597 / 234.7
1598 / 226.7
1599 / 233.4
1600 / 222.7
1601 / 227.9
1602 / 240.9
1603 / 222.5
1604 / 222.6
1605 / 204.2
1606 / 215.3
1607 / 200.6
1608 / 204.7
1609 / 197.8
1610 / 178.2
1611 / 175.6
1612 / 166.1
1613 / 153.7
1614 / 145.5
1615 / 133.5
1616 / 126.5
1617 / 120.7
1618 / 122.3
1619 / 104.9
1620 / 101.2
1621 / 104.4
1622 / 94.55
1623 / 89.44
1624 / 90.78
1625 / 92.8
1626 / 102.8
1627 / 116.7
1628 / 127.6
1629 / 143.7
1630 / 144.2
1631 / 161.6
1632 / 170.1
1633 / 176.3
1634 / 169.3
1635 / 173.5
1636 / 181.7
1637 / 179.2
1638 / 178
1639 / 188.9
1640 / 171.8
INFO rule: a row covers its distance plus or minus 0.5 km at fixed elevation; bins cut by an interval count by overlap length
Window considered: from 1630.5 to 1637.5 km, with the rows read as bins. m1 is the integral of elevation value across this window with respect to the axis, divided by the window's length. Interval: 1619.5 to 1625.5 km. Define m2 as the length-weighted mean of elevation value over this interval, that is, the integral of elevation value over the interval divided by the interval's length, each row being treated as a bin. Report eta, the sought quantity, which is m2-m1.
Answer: -78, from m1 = 173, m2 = 96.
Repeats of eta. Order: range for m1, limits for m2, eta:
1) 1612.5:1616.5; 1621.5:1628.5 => -38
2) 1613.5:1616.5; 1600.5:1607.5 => 84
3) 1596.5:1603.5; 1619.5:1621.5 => -127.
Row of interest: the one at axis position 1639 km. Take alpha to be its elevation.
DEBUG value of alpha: 188.9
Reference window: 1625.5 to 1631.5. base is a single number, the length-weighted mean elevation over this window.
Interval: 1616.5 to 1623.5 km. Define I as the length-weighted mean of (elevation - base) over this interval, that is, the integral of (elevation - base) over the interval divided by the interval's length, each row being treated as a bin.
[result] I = -27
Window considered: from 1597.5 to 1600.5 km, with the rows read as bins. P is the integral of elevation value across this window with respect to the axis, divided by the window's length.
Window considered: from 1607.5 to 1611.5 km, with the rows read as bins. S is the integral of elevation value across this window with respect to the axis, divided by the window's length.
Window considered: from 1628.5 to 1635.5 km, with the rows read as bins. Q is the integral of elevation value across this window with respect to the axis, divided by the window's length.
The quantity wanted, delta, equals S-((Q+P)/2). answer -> -6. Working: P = 228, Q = 163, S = 189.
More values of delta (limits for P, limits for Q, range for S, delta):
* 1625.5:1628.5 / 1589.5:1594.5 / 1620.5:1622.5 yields -66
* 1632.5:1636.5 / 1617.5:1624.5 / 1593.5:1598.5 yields 86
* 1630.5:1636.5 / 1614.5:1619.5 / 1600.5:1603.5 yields 84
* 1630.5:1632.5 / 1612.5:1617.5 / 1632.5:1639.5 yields 27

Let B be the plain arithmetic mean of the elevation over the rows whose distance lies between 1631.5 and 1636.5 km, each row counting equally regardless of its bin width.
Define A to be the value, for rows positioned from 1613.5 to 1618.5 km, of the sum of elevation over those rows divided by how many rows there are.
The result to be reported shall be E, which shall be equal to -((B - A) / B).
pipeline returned -0.26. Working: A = 130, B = 174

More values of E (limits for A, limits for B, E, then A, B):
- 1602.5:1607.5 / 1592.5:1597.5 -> -0.04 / 213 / 222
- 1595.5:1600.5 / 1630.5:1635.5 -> 0.34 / 227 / 170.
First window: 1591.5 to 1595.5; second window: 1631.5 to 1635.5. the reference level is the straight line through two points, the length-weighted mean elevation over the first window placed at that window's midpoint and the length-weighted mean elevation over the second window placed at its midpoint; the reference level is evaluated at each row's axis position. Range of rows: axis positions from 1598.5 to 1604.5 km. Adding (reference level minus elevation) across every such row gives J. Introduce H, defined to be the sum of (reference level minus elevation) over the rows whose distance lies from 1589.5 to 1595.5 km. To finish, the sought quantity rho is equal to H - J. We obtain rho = 137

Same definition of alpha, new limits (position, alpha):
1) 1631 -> 161.6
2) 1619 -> 104.9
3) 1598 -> 226.7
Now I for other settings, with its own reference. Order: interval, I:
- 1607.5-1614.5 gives 42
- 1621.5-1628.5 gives -31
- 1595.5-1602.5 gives 97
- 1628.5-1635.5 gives 30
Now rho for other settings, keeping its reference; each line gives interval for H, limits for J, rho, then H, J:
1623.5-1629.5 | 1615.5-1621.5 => -50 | 408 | 458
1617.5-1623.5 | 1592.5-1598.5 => 549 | 507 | -42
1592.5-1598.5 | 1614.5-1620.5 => -478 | -42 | 436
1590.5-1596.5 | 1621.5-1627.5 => -498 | 11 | 509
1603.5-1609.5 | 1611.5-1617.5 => -344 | -24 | 319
